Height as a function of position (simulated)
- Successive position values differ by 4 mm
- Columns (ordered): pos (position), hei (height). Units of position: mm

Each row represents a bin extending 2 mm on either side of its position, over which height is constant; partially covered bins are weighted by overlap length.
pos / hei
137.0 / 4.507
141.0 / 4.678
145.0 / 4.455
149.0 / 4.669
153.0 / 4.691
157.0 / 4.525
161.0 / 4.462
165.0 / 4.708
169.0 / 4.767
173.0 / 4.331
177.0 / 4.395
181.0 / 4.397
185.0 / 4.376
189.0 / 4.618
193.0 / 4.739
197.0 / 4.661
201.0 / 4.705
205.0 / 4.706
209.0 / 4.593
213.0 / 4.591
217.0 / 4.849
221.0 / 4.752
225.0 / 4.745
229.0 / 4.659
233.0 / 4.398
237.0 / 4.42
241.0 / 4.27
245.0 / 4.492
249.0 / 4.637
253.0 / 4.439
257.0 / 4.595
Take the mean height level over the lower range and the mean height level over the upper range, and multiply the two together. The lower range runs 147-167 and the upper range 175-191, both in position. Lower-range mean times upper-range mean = 20.5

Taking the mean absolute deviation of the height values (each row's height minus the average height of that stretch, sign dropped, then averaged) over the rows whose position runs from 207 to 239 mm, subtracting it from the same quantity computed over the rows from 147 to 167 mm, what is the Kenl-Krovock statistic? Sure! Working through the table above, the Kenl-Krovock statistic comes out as -0.03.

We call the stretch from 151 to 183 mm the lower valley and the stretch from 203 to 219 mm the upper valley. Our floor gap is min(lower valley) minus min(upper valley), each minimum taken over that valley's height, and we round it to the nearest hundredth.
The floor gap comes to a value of -0.26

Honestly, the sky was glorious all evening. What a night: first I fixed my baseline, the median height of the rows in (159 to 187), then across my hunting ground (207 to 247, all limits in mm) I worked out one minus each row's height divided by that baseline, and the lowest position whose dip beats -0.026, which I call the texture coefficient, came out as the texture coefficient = 233.0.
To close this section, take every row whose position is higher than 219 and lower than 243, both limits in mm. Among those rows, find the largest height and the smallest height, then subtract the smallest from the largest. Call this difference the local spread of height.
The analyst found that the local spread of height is 0.48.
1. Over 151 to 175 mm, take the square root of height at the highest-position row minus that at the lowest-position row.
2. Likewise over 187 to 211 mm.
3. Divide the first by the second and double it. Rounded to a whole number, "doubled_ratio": 29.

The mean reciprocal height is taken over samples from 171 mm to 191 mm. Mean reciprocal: 0.226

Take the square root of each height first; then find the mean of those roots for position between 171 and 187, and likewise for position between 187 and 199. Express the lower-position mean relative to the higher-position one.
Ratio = 0.968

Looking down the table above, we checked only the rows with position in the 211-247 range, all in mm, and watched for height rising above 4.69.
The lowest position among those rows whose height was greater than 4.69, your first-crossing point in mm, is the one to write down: 217.0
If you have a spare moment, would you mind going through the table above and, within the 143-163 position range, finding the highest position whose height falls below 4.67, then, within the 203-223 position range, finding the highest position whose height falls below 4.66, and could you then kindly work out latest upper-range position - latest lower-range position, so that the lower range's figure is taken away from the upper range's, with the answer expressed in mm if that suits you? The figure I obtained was 52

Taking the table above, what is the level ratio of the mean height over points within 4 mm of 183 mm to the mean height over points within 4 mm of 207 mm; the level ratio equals 0.94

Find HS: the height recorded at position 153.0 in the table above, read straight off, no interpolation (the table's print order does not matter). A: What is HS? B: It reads 4.691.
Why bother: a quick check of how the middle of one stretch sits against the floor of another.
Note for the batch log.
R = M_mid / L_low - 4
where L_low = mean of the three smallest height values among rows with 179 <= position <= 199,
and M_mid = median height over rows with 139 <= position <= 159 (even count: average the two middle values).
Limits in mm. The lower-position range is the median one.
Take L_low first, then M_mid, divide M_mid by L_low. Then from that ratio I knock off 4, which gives -2.95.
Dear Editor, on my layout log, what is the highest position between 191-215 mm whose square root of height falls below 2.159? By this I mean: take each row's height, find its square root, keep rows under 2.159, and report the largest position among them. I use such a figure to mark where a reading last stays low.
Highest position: 213.0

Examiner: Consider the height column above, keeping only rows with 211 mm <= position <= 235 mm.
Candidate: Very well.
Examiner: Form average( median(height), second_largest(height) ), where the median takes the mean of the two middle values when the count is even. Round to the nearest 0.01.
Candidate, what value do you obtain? 4.73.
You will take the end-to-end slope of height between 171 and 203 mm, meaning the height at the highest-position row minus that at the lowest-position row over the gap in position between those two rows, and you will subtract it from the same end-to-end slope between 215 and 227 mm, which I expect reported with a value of -0.026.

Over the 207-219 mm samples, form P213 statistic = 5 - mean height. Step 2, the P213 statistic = 0.32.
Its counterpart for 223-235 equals 0.40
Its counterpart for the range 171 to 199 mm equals 0.50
